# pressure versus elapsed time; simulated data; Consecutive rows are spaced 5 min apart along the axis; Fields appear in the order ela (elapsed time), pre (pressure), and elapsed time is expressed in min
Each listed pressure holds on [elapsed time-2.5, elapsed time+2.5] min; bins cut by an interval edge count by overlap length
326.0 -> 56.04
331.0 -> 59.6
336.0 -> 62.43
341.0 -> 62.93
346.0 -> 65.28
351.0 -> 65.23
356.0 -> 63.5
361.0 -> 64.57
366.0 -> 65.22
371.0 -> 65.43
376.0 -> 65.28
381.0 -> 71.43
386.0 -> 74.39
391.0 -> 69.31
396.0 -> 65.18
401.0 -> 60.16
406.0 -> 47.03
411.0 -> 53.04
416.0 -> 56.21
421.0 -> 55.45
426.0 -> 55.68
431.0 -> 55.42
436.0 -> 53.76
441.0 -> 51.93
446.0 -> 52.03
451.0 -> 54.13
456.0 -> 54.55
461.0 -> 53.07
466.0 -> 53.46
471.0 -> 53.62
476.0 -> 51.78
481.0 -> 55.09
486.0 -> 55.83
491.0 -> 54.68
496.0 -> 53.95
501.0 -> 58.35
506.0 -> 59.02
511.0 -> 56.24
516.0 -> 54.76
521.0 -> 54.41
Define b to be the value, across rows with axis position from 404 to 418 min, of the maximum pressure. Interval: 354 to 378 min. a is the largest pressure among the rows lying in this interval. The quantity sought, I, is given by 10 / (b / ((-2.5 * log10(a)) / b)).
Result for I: -0.014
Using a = 65.43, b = 56.21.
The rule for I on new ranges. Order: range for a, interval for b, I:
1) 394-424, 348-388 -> -0.008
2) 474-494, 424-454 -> -0.014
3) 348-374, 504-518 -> -0.013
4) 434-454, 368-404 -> -0.008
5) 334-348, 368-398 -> -0.008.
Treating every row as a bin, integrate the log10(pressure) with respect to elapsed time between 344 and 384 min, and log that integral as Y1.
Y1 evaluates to 73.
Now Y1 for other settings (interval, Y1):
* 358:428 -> 125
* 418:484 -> 114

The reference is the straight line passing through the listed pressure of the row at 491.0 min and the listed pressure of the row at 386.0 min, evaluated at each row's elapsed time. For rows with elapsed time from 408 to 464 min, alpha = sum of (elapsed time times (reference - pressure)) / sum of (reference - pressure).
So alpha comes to 432.6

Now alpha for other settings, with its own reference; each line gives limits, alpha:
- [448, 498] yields 462.7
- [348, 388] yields 363.1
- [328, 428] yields 372.7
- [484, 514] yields 505.6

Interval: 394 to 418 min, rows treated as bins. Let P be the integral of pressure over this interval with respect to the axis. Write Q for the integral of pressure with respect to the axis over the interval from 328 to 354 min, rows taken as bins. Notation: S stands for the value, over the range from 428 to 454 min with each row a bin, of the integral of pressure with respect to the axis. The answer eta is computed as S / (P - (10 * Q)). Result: -0.093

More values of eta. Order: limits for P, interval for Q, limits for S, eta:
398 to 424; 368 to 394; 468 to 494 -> -0.085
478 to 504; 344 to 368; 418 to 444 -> -0.100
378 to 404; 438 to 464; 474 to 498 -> -0.108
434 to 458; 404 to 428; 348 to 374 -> -0.146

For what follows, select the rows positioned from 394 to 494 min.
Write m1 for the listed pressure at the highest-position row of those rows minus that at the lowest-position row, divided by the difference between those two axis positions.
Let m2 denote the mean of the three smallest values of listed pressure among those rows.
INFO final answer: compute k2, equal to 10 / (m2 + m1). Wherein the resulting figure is 0.199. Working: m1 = -0.11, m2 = 50.2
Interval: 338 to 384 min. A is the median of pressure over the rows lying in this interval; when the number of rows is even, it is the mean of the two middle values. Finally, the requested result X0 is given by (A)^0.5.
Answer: 8.08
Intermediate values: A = 65.2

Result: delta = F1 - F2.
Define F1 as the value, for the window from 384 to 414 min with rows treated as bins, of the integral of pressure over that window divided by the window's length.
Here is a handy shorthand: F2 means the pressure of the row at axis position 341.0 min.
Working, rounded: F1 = 61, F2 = 62.93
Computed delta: -2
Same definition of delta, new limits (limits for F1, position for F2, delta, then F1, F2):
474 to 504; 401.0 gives -5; 55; 60.16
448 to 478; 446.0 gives 1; 53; 52.03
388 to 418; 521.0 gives 4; 59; 54.41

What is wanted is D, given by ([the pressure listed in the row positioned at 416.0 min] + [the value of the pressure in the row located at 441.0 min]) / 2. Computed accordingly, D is 54.1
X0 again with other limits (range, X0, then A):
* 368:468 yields 7.45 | 55.4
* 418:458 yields 7.37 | 54.3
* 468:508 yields 7.41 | 54.9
